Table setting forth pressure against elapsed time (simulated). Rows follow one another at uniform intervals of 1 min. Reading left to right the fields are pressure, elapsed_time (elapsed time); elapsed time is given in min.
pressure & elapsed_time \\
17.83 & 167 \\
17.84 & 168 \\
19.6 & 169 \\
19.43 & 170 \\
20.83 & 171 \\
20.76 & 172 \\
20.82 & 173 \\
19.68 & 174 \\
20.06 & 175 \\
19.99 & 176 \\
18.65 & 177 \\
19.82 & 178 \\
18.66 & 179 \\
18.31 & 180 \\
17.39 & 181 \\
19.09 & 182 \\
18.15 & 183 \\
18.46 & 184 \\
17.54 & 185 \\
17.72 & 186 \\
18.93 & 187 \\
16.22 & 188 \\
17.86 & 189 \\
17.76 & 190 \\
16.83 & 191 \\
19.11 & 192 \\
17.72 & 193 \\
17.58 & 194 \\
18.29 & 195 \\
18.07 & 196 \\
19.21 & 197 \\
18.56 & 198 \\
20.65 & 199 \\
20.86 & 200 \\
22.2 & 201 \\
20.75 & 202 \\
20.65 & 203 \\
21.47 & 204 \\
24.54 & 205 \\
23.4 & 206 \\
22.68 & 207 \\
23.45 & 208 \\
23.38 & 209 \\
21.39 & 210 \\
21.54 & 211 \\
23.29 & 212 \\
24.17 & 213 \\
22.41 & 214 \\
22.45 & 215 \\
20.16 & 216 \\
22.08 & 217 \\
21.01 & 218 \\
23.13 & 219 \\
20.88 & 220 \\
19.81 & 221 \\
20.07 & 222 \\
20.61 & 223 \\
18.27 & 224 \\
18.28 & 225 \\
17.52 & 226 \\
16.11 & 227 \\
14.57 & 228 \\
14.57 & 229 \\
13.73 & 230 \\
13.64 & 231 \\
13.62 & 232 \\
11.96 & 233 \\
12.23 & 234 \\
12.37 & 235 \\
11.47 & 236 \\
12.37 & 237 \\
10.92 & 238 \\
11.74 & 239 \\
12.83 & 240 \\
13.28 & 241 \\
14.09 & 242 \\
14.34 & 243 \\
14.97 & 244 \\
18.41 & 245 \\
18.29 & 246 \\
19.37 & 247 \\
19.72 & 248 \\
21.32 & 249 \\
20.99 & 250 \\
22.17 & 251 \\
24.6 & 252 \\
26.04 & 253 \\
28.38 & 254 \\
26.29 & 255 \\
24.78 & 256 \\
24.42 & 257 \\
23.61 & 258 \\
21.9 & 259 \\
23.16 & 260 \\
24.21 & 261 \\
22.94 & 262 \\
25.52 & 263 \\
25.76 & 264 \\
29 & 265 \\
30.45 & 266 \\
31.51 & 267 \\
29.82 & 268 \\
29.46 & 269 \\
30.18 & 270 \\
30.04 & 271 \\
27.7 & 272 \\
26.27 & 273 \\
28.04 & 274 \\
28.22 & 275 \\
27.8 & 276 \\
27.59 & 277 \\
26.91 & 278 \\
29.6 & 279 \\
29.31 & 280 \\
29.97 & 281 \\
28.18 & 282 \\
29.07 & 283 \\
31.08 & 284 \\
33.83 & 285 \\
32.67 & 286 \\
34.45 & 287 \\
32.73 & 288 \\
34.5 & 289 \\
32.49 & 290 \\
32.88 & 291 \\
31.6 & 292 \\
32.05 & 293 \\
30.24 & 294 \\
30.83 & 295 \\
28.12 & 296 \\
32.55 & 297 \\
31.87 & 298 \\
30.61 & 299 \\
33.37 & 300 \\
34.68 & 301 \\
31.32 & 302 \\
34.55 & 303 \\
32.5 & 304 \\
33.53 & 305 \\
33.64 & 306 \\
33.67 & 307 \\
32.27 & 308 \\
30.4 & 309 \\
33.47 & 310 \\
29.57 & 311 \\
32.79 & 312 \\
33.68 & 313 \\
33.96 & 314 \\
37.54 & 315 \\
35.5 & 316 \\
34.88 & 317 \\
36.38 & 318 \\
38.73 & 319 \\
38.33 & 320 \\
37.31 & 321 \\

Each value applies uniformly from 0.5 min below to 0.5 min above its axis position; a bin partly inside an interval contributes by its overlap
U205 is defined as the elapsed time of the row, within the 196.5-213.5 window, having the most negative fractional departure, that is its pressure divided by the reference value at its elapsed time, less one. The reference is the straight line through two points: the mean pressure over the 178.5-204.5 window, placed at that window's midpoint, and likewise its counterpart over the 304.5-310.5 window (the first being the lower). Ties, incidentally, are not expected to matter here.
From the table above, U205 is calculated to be 198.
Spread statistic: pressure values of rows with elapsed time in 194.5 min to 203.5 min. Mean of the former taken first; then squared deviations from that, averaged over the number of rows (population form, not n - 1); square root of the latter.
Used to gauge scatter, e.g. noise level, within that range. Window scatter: 1.34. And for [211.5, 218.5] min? 1.24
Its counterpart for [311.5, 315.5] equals 1.81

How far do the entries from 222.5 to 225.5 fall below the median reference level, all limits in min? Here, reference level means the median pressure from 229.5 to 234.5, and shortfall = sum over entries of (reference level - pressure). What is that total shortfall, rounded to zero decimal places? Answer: -16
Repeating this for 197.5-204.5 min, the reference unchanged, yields -50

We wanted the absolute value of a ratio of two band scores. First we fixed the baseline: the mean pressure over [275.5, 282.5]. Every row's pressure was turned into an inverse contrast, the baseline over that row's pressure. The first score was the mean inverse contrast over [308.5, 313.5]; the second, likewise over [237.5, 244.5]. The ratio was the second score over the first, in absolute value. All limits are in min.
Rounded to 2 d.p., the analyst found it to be 2.45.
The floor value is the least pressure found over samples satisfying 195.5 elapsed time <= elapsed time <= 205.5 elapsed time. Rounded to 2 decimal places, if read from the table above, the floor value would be 18.07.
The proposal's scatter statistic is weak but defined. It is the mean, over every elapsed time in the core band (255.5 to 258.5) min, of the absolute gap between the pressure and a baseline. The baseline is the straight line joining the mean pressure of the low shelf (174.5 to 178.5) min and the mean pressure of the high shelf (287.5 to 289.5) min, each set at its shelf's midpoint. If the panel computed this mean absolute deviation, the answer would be 5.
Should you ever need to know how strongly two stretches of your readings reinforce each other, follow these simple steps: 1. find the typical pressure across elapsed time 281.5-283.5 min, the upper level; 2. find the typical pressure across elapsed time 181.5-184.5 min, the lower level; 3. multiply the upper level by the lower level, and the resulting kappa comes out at 531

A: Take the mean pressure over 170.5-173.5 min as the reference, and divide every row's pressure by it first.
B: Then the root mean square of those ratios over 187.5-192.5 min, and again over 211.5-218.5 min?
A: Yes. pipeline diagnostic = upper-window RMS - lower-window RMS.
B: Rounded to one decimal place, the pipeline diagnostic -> 0.2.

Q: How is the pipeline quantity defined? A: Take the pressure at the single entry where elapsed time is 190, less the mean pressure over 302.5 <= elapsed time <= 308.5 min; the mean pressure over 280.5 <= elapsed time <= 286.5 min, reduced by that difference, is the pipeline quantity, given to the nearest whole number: 46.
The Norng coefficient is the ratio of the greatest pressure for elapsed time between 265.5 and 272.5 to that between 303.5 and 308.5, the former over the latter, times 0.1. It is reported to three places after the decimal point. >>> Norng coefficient 0.094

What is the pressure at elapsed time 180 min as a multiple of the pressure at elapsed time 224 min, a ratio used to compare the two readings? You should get 1.0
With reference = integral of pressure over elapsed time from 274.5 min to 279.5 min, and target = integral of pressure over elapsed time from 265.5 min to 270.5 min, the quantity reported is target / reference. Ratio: 1.1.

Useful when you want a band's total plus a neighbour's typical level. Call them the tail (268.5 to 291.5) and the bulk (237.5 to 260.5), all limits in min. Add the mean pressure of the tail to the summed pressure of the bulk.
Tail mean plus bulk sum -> 486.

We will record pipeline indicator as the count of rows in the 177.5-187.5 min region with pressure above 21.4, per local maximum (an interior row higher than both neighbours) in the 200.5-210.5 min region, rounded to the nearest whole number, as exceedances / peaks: 0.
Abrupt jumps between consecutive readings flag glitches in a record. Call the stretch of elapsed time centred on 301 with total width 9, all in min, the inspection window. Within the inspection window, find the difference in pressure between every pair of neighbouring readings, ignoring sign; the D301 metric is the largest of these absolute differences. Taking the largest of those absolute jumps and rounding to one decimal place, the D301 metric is 3.4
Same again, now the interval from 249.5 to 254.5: 2.4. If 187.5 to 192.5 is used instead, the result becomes 2.3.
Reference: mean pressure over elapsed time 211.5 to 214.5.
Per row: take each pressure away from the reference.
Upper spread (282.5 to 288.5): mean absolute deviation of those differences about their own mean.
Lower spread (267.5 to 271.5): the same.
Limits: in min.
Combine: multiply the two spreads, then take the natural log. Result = -1.1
